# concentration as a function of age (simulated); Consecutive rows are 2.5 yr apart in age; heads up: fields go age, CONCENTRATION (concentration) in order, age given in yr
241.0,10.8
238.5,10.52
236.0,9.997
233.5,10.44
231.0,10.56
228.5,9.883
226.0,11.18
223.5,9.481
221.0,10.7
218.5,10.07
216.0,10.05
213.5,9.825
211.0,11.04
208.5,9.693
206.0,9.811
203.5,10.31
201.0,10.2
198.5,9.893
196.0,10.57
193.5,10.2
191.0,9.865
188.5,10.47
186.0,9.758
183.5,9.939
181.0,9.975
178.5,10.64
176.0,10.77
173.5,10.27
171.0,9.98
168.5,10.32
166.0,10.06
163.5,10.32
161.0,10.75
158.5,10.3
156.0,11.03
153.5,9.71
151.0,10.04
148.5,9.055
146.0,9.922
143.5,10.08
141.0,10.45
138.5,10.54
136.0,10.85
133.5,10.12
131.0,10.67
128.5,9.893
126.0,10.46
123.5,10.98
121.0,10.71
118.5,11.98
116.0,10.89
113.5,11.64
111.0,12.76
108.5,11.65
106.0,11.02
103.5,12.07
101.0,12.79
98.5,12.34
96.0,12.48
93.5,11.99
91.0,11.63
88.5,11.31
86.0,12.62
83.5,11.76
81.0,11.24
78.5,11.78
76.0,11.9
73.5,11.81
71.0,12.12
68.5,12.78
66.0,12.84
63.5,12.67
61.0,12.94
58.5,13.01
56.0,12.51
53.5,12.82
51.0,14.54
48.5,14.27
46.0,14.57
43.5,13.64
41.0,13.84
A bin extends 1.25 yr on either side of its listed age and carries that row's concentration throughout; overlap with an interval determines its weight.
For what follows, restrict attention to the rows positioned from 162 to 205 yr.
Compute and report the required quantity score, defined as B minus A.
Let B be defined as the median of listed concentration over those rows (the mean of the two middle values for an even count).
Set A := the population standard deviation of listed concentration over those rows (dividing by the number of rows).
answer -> 9.9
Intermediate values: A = 0.28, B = 10.2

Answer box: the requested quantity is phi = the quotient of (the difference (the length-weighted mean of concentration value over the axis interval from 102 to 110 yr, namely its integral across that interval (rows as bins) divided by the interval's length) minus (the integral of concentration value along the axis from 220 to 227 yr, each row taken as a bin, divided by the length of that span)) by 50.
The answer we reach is 0.0247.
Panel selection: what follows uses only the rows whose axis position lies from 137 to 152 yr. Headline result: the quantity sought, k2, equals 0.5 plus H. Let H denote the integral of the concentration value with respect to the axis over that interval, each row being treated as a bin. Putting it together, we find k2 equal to 151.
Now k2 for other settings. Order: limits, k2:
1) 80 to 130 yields 581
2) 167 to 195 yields 286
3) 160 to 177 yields 176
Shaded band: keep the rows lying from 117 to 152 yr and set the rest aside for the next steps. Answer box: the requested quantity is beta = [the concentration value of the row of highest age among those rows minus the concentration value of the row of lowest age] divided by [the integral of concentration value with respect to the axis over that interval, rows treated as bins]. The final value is -0.005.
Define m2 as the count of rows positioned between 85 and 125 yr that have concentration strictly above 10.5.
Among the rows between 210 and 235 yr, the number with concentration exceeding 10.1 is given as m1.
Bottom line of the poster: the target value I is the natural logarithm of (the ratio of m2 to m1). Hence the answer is 1.2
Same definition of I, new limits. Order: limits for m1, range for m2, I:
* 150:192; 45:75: 0.3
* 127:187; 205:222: -1.9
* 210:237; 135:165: -0.2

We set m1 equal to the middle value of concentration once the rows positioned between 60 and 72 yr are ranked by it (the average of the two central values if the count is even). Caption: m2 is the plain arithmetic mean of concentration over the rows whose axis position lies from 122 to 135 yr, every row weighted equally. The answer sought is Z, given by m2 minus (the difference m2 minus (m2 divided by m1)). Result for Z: 0.82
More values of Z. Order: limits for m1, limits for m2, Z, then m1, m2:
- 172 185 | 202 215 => 0.99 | 10.3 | 10.1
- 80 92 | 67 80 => 1.04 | 11.6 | 12.1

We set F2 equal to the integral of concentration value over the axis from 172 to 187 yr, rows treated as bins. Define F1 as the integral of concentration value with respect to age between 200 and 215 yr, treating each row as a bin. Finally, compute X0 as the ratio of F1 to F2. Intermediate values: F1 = 152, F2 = 153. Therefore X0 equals 0.99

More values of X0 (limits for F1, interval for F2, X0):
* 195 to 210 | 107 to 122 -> 0.87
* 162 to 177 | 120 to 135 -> 0.98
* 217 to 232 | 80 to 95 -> 0.87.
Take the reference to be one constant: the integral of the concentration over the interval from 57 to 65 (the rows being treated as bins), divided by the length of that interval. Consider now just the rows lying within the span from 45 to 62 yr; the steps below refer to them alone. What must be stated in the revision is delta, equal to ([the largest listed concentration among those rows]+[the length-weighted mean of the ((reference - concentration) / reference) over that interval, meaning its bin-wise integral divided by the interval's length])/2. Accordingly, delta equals 7.26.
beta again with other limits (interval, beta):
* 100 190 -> -0.002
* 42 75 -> -0.004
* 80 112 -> 0.004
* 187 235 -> 0.000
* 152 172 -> 0.001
